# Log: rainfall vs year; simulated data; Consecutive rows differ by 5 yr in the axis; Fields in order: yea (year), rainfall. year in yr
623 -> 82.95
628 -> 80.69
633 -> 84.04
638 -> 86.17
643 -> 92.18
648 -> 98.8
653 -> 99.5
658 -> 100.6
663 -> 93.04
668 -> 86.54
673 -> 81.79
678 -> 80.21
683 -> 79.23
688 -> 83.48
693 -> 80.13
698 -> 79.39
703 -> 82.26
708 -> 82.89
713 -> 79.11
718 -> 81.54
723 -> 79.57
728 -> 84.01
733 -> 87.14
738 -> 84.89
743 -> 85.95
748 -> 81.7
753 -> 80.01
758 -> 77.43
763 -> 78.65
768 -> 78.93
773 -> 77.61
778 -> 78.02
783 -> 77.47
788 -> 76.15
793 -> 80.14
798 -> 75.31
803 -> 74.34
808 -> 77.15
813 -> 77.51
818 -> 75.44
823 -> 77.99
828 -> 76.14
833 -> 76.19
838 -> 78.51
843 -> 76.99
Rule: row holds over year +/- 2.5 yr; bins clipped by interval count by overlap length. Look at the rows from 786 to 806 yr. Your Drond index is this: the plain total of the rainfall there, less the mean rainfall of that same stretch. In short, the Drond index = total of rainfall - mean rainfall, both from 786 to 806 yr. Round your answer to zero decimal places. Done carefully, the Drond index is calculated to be 229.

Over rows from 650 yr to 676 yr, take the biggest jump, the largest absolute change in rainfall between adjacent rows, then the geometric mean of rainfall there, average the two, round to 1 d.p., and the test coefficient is 49.8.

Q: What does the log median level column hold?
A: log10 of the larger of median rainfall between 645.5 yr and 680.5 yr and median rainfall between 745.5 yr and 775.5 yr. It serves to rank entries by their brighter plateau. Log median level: 1.969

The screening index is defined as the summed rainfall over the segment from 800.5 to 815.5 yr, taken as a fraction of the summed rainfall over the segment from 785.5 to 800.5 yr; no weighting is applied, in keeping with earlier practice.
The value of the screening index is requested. 0.99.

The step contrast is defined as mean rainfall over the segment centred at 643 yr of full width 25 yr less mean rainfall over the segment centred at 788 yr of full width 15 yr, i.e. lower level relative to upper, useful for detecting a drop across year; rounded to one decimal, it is 14.2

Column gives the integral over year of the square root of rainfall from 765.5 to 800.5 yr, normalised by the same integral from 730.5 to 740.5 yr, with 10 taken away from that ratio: -6.7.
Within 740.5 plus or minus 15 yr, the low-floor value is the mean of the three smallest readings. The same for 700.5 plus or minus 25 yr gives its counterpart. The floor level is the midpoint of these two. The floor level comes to 80.6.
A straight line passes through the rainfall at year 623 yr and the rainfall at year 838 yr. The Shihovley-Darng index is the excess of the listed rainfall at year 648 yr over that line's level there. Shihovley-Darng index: 16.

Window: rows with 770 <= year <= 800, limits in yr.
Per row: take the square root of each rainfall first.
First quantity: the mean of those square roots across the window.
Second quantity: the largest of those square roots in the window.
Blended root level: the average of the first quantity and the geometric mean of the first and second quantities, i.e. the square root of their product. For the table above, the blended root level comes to 8.84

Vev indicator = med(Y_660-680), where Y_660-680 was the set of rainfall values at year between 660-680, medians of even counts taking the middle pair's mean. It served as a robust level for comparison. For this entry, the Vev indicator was 84.2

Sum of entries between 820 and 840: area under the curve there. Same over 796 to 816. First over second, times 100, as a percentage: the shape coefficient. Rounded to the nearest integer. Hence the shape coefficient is 101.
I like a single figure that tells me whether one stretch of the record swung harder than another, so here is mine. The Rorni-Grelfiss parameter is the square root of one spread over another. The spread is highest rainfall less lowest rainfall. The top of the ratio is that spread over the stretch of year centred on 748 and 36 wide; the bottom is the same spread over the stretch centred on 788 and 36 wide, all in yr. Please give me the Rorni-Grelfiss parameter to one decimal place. 1.3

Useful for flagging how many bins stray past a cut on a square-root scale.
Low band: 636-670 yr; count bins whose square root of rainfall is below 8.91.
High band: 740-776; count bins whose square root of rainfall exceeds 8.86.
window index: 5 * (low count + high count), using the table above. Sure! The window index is 25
